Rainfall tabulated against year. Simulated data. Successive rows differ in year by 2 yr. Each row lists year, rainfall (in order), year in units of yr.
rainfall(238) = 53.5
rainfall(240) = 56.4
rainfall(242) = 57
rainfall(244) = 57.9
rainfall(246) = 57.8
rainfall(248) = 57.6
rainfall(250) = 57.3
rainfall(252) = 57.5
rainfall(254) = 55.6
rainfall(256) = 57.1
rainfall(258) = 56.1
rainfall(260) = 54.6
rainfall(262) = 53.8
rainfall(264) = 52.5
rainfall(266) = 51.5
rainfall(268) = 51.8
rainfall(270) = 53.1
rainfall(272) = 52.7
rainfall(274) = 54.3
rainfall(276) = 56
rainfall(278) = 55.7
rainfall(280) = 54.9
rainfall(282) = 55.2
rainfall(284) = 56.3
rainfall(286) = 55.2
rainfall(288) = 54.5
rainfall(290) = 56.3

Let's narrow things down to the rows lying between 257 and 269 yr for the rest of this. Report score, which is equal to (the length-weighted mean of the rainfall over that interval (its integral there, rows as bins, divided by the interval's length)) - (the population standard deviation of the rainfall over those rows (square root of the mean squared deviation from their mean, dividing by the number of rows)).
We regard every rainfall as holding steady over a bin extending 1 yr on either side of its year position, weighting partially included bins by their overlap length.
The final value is 52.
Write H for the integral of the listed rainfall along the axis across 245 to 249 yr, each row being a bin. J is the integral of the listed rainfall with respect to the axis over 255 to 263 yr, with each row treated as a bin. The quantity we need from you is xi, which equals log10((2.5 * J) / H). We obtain 0.68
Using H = 231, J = 443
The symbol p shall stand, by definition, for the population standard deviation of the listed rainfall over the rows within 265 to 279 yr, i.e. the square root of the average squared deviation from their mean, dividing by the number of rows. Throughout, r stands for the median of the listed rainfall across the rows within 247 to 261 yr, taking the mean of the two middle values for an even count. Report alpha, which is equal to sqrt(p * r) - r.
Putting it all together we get -47.4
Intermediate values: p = 1.66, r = 57.1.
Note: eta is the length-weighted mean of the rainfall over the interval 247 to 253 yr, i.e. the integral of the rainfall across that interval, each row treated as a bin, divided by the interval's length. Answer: 57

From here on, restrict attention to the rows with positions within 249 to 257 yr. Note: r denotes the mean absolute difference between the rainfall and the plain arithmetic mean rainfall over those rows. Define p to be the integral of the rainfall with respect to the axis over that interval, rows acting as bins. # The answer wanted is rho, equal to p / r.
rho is 714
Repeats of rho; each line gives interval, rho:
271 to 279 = 372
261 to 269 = 559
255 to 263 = 369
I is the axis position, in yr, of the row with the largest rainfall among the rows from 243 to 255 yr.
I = 244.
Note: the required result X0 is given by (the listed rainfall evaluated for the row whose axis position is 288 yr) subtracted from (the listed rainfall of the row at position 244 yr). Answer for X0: 3.4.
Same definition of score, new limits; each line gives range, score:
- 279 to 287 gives 55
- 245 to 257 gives 56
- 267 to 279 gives 52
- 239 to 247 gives 57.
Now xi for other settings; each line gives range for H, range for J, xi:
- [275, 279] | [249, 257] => 0.71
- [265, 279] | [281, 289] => 0.17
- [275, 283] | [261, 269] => 0.37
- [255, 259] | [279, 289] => 0.79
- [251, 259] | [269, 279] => 0.48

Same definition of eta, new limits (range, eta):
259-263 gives 54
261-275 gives 53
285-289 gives 55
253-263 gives 55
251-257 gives 57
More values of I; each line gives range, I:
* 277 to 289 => 284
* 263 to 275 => 274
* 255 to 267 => 256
